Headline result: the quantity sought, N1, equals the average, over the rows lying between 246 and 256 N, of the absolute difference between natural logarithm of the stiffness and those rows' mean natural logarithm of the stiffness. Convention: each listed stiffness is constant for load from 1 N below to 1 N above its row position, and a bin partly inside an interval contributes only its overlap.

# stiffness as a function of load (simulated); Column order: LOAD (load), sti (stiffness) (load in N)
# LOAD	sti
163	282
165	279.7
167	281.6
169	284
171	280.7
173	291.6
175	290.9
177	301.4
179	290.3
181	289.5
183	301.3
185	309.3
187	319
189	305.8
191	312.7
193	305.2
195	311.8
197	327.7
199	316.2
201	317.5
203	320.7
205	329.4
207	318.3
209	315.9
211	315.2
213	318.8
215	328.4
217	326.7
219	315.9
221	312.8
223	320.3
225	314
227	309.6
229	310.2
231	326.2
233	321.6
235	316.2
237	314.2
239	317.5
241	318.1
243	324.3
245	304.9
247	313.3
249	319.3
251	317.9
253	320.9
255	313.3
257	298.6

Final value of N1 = 0.0092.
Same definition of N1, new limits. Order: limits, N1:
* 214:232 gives 0.0200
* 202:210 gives 0.0129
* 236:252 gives 0.0129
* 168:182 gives 0.0149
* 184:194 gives 0.0140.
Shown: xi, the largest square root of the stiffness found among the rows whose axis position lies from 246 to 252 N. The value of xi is 17.87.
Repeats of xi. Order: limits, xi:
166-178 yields 17.36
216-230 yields 18.07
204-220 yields 18.15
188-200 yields 18.10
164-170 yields 16.85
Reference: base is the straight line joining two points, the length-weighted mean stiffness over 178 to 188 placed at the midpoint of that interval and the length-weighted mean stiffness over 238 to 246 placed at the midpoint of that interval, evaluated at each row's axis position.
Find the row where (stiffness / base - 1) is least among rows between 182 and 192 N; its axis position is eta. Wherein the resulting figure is 183 N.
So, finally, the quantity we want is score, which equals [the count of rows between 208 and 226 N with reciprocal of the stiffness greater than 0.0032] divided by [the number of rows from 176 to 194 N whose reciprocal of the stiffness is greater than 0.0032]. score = 0.0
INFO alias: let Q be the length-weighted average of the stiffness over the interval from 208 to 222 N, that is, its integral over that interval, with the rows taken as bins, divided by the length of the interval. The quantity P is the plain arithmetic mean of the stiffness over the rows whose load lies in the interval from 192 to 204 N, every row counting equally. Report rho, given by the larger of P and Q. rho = 319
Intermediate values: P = 317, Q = 319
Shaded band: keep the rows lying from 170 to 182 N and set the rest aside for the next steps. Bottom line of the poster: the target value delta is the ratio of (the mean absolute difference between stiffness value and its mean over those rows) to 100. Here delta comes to 0.039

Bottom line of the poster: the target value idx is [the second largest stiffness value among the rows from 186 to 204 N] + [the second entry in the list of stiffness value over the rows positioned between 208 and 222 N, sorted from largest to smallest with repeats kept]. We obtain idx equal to 647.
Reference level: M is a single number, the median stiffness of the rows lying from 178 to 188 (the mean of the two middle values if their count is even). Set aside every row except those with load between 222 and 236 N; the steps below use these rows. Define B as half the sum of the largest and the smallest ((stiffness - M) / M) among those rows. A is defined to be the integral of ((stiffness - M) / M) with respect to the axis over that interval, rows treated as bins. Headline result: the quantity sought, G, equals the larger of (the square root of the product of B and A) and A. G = 0.72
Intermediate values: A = 0.72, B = 0.055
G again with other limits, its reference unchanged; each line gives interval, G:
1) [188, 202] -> 0.58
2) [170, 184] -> 0.12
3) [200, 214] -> 0.84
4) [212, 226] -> 0.85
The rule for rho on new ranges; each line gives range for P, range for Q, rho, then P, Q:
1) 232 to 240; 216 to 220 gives 321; 317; 321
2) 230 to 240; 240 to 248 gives 319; 319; 315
